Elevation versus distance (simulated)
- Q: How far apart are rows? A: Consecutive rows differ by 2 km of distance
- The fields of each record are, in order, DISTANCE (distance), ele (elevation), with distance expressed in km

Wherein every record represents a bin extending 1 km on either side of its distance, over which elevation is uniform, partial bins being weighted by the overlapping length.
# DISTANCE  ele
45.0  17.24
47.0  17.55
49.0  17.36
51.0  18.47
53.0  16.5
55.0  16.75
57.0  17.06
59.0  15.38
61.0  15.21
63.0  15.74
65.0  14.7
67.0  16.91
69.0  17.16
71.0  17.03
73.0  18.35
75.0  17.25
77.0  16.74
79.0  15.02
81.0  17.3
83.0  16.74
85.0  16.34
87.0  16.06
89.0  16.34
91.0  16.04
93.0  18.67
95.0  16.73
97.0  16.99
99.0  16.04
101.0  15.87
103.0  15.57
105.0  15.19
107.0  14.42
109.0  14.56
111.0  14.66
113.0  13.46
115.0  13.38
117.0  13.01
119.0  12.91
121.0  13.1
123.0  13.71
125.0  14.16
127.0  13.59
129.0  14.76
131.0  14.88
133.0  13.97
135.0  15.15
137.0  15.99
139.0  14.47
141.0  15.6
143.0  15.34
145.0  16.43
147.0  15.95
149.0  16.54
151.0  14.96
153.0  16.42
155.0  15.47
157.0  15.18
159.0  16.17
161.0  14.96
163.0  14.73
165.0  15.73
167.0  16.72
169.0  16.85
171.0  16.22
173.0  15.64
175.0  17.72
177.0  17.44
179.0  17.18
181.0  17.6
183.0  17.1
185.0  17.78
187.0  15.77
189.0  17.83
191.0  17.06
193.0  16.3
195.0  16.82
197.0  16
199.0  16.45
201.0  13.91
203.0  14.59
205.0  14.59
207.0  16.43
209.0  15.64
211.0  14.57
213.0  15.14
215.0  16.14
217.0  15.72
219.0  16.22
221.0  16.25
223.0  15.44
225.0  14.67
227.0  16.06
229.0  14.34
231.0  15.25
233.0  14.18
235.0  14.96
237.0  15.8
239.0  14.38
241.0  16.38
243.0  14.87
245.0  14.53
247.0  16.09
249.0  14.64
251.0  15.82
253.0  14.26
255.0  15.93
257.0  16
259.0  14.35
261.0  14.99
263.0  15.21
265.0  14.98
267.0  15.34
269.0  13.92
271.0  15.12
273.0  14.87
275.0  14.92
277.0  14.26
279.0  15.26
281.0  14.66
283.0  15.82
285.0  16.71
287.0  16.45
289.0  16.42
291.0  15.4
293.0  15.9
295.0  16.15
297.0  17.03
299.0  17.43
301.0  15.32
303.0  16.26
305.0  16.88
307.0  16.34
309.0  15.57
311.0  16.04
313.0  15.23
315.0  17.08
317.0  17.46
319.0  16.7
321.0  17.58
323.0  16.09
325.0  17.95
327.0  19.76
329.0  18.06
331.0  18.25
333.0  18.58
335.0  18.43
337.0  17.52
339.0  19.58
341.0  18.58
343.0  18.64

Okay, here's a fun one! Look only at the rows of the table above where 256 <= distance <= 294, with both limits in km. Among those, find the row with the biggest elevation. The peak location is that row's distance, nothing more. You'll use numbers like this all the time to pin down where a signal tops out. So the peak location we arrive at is 285.0 km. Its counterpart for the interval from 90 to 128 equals 93.0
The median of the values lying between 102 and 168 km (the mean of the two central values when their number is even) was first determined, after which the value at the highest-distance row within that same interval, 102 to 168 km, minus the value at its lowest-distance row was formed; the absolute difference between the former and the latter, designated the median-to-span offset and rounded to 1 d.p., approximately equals 13.8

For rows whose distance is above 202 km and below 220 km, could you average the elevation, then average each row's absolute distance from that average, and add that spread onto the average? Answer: 16.1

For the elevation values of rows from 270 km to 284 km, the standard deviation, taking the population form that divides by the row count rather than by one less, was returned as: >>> 0.45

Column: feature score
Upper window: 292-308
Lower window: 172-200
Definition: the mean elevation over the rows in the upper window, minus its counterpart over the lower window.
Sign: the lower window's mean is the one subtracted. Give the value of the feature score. -0.5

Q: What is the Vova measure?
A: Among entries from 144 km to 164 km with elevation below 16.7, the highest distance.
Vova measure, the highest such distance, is 163.0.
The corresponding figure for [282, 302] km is 301.0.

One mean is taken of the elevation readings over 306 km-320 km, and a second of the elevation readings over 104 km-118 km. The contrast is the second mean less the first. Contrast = -2.2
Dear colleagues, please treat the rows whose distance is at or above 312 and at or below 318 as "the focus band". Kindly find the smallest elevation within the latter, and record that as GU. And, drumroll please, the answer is 15.23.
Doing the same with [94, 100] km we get 16.04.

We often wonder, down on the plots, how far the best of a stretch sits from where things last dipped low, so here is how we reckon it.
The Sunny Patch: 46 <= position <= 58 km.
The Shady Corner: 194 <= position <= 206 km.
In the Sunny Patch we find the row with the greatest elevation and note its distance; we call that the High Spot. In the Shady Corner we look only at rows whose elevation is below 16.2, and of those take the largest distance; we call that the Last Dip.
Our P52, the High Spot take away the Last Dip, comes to -154 km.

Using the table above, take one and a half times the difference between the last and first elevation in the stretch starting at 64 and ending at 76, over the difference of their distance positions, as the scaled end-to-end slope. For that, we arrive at 0.38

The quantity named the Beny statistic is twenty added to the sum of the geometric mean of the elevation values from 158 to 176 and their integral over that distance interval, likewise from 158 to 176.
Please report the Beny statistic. 326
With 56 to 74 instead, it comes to 331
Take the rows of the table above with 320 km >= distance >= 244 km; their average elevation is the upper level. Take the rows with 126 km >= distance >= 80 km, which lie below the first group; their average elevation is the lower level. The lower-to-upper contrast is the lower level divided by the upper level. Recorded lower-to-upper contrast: 0.97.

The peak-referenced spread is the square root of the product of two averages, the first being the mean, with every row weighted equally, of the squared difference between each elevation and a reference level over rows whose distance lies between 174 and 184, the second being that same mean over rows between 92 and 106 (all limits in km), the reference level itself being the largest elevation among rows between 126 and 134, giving 4.8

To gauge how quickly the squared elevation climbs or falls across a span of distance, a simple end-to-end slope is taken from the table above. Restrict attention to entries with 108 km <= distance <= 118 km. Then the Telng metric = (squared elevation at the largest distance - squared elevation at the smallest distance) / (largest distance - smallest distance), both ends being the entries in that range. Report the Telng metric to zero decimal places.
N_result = -5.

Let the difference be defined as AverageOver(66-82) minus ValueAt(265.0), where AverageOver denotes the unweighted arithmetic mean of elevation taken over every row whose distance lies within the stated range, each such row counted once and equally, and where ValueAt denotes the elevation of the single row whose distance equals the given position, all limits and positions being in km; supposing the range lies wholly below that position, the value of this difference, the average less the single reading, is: 2.0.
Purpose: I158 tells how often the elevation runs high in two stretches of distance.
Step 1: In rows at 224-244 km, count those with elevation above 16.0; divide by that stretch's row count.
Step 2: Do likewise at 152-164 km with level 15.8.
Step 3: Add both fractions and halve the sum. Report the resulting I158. 0.3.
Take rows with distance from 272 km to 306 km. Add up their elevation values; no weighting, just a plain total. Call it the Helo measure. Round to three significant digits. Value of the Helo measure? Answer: 270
